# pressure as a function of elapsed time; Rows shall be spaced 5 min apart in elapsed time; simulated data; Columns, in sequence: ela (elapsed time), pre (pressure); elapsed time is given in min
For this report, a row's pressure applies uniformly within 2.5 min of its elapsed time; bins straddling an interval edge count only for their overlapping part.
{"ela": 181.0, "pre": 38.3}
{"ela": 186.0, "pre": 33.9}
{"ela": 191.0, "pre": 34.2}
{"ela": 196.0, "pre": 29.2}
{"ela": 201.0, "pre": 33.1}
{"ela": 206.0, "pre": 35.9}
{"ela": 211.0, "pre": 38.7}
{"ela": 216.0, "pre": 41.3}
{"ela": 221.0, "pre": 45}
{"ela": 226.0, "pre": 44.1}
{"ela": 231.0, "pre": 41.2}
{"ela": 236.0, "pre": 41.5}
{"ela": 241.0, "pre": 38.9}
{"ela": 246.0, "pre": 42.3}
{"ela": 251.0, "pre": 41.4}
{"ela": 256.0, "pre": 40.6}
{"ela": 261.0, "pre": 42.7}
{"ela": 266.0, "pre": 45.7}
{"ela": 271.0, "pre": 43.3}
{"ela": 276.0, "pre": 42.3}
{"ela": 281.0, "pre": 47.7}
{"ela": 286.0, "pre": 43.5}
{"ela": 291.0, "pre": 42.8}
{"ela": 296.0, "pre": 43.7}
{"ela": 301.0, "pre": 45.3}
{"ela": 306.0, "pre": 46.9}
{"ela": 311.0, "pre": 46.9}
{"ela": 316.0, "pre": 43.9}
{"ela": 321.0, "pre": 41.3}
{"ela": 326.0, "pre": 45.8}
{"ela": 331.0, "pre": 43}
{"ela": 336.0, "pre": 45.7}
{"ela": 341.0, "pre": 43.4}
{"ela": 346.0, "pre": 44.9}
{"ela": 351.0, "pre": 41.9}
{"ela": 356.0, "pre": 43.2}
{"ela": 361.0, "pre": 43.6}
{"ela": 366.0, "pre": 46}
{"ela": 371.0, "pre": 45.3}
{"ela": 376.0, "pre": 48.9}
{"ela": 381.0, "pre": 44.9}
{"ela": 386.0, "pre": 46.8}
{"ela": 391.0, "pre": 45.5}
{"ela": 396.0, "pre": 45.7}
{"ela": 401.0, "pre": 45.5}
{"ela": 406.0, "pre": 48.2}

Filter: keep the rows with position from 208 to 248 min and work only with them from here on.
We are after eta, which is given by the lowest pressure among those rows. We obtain 38.7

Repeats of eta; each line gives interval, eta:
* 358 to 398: 43.6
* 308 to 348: 41.3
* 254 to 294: 40.6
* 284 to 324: 41.3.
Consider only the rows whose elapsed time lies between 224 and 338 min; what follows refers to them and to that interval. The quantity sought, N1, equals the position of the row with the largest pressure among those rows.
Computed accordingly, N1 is 281.0 min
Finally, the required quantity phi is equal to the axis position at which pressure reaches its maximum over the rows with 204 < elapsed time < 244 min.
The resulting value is 221.0 min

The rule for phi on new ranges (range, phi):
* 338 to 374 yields 366.0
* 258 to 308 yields 281.0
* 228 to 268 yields 266.0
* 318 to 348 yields 326.0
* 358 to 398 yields 376.0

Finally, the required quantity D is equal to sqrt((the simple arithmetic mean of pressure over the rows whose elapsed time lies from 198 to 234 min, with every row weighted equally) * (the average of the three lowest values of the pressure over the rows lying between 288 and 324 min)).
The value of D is 41.2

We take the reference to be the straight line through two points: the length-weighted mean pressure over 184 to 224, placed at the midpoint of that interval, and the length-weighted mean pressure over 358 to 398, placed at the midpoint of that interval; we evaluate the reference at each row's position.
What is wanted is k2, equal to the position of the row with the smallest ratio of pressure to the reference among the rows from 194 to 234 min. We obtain 196.0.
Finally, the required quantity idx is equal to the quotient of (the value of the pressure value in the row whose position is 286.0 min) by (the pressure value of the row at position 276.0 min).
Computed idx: 1.03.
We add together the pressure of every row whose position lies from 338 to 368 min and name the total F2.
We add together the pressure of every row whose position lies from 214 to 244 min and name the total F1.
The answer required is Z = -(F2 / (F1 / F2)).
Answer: -274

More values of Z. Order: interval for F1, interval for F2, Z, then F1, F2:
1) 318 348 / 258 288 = -266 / 264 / 265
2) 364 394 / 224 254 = -224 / 277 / 249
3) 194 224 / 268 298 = -311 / 223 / 263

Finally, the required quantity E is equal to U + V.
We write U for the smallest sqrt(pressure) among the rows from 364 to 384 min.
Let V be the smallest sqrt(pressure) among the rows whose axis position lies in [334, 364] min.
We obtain 13.17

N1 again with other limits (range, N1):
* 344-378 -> 376.0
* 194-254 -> 221.0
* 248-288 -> 281.0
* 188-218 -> 216.0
